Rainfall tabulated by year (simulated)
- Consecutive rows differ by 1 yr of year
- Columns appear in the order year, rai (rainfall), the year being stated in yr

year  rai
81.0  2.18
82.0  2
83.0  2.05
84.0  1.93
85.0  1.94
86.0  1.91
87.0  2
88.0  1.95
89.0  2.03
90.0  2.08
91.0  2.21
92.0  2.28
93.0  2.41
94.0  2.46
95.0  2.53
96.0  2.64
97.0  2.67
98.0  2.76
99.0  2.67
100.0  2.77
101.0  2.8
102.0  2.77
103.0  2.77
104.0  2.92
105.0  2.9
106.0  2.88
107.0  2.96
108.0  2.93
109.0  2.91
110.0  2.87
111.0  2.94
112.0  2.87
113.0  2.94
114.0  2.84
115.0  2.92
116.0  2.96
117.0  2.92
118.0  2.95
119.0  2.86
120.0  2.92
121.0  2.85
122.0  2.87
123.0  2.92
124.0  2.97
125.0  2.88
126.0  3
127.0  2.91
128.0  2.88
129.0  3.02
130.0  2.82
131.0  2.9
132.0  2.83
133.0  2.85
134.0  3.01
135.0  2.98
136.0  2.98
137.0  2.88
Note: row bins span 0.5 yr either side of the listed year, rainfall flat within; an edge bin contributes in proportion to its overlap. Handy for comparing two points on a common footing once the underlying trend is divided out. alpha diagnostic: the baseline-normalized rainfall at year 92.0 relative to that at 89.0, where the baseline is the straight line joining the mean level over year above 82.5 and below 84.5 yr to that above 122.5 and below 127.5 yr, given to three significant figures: 1.09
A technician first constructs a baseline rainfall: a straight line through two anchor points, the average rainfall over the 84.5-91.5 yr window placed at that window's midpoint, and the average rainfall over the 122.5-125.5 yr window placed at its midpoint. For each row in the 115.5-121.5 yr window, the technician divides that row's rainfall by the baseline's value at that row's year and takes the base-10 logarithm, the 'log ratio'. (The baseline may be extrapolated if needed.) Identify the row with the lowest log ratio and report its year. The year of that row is 121.0 yr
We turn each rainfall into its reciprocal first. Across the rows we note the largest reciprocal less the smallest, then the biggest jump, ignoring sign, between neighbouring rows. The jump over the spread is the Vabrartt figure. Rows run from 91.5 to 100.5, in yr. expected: 0.30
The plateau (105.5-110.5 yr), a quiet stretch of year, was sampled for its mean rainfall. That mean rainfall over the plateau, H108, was 2.910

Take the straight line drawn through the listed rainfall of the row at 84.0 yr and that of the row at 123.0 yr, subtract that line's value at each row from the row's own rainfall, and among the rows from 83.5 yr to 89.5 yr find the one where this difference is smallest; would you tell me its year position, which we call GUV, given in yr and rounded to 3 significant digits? 88.0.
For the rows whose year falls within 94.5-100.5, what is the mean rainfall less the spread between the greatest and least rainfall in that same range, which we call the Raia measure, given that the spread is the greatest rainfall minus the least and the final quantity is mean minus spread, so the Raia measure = 2.43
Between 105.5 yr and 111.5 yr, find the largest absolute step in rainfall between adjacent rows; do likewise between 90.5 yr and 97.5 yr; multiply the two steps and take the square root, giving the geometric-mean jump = 0.102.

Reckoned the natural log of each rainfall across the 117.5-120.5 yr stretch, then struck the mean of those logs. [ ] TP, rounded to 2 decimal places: 1.07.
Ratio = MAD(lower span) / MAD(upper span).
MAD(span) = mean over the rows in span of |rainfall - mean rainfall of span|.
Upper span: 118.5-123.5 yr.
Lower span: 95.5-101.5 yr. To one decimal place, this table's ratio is 2.0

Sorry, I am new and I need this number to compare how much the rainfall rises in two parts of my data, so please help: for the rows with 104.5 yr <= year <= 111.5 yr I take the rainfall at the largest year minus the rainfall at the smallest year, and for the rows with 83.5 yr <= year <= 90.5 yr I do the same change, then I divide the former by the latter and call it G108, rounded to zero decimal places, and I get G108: 0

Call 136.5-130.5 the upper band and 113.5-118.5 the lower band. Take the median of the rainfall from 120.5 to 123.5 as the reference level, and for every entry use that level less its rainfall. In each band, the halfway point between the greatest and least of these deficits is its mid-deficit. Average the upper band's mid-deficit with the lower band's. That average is 0.0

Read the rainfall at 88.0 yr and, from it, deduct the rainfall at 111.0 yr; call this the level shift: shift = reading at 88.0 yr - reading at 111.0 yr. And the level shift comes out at -1.0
